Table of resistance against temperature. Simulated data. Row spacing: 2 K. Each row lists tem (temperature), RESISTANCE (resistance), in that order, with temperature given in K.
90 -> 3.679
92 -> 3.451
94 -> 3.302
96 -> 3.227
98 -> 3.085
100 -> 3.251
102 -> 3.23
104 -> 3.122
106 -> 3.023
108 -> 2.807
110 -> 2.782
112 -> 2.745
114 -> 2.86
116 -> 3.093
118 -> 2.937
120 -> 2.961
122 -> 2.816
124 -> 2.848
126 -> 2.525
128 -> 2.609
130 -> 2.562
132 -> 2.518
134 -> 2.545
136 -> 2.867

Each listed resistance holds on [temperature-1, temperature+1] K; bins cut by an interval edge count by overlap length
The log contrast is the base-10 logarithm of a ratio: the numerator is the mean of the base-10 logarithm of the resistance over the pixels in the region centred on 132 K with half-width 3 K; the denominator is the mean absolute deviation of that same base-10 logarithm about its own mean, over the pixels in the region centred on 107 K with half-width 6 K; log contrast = 1.20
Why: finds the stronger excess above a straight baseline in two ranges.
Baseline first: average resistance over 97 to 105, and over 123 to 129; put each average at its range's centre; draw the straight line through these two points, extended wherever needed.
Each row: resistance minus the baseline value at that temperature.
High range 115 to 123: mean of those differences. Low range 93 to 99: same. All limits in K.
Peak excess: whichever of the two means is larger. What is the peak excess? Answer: 0.148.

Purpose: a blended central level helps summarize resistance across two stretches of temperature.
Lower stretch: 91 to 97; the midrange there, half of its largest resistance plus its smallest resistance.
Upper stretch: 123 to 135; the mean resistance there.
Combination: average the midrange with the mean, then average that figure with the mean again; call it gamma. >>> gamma 2.79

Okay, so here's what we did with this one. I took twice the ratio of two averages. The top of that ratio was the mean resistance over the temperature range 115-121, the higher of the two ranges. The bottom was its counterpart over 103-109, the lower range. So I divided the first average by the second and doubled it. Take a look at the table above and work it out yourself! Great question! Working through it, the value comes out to 2.01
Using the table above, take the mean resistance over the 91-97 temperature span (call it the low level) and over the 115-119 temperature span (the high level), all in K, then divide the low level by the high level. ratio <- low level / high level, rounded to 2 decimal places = 1.10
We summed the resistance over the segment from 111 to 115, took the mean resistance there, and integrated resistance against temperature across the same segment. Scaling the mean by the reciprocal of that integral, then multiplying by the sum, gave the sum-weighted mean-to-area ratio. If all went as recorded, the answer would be 1.40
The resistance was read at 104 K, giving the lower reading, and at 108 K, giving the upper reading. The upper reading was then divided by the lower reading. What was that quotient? 0.90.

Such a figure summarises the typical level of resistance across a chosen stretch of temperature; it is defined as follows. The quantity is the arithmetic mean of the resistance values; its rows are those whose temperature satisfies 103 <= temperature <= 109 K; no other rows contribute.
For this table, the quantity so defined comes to 2.98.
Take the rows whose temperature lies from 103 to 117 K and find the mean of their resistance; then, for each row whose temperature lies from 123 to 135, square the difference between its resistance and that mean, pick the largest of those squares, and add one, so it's 1.16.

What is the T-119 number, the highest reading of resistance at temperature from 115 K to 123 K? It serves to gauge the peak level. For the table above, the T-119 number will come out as 3.093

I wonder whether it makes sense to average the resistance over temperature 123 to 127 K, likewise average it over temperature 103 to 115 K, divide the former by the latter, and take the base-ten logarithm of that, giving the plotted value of -0.032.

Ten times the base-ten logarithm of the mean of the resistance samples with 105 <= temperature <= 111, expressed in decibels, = 4.6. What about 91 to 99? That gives 5.1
